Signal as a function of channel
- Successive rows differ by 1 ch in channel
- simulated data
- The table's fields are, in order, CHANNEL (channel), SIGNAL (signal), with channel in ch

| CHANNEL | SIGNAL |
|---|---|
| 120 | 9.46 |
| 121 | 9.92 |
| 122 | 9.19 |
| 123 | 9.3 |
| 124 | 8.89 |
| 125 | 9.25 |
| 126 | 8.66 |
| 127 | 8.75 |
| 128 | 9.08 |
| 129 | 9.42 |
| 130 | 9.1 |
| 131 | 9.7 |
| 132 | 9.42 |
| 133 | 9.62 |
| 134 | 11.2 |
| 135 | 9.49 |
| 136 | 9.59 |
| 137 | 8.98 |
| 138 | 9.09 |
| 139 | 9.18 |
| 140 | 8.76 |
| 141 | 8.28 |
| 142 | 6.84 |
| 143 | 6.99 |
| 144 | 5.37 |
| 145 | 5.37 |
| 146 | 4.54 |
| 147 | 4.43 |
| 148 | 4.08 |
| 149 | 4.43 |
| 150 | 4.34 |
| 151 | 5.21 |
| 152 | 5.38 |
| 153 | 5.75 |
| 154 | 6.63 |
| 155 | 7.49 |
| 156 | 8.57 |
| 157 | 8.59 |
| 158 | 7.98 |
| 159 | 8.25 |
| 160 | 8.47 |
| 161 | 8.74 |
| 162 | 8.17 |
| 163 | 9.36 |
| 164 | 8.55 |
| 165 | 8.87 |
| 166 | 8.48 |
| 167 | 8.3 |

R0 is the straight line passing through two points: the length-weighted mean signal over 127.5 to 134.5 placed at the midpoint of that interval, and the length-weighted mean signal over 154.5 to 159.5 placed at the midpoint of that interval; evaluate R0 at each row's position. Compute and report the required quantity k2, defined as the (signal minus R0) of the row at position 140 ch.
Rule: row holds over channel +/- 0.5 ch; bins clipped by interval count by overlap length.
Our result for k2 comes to -0.4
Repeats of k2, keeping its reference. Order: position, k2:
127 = -1.1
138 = -0.2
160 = 0.5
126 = -1.3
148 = -4.6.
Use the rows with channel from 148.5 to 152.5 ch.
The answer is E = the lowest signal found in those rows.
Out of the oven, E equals 4.34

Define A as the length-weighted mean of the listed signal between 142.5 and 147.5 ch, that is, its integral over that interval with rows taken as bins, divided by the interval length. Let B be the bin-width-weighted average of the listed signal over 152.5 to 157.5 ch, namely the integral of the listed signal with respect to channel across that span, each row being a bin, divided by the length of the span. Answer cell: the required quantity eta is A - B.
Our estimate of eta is -2.1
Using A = 5.3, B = 7.4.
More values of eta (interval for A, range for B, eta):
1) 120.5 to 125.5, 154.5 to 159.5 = 1.1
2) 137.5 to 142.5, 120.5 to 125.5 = -0.9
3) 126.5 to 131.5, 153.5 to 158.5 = 1.4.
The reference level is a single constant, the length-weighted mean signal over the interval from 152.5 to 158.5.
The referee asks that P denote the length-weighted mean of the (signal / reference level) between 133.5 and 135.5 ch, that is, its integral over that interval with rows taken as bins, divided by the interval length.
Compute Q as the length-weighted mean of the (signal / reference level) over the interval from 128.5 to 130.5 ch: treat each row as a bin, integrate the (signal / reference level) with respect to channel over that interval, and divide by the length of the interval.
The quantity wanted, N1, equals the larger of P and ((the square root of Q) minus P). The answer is 1.38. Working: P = 1.4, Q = 1.23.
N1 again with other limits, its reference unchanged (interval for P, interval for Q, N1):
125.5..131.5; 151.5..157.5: 1.22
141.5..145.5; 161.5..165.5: 0.82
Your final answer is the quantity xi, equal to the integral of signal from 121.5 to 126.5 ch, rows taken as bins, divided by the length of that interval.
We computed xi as 9.1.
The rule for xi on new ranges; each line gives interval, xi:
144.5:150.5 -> 4.5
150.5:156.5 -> 6.5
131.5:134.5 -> 10.1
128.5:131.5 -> 9.4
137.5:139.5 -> 9.1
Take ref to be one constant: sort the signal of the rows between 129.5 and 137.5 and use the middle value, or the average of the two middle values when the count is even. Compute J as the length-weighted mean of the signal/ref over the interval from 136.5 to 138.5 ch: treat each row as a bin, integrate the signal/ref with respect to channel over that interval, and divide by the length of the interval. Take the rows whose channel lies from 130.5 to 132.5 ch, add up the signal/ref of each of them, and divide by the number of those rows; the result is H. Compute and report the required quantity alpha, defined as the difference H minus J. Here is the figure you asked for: 0.1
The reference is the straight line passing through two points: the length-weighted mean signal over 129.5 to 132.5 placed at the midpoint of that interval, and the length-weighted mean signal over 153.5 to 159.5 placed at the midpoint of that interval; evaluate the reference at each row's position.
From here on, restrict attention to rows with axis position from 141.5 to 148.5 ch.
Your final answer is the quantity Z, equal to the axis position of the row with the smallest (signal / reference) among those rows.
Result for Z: 148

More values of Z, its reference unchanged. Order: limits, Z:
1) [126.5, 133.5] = 127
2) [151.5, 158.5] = 152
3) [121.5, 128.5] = 126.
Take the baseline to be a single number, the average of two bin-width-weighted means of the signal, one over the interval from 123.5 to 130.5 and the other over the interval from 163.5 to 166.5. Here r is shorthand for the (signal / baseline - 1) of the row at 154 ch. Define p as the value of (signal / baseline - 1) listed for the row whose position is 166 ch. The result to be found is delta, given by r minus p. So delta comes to -0.21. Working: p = -0.04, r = -0.25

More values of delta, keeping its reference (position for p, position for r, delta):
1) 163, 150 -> -0.57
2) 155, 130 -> 0.18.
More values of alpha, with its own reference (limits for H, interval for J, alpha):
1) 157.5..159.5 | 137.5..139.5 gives -0.1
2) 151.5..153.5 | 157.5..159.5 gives -0.3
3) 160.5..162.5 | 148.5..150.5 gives 0.4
